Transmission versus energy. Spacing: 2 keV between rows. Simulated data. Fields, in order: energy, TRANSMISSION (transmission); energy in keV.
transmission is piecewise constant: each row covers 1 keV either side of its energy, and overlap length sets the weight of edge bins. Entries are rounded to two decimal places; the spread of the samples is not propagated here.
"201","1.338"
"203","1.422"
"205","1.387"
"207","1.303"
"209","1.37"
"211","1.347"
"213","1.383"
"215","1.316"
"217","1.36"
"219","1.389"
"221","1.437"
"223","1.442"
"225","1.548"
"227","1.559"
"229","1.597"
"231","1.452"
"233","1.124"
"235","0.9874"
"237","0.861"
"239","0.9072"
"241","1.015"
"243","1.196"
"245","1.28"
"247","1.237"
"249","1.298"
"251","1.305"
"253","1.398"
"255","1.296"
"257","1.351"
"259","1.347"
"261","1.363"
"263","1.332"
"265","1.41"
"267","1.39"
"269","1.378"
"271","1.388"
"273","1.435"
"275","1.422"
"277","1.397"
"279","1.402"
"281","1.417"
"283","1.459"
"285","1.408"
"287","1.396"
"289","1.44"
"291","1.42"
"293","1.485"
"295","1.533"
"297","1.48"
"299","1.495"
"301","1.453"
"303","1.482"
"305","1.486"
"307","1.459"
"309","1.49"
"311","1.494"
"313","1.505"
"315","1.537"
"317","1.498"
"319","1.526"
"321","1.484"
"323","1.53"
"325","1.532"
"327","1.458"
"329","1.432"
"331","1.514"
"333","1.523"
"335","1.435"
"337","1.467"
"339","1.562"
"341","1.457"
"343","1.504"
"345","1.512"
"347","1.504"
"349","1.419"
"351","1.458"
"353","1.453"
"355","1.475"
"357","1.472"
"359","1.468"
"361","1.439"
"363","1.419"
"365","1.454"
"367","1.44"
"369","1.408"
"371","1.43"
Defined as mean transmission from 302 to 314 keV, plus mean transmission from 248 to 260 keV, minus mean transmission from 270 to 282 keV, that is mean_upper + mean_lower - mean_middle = 1.41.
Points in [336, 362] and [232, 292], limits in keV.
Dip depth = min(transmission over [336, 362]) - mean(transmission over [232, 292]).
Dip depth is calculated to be 0.12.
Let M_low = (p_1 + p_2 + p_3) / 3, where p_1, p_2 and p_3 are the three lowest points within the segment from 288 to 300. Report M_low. 1.45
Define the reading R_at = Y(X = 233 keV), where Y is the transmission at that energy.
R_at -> 1.124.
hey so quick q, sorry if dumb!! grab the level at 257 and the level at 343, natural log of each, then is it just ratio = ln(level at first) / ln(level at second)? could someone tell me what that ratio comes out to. 0.74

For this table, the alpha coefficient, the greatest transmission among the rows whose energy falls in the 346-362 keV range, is 1.504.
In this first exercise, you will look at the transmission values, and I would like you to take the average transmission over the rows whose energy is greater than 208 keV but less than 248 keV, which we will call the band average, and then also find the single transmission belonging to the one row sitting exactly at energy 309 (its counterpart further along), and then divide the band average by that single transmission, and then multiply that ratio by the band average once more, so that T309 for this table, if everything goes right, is 1.12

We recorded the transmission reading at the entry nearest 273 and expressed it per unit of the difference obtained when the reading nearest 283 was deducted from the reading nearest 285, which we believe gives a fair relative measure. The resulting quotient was -28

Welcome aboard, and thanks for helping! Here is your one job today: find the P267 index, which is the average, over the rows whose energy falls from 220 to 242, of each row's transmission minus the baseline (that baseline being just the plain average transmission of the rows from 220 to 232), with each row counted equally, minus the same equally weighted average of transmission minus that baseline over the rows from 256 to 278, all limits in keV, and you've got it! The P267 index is -0.12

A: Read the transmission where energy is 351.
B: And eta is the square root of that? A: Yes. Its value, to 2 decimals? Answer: 1.21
